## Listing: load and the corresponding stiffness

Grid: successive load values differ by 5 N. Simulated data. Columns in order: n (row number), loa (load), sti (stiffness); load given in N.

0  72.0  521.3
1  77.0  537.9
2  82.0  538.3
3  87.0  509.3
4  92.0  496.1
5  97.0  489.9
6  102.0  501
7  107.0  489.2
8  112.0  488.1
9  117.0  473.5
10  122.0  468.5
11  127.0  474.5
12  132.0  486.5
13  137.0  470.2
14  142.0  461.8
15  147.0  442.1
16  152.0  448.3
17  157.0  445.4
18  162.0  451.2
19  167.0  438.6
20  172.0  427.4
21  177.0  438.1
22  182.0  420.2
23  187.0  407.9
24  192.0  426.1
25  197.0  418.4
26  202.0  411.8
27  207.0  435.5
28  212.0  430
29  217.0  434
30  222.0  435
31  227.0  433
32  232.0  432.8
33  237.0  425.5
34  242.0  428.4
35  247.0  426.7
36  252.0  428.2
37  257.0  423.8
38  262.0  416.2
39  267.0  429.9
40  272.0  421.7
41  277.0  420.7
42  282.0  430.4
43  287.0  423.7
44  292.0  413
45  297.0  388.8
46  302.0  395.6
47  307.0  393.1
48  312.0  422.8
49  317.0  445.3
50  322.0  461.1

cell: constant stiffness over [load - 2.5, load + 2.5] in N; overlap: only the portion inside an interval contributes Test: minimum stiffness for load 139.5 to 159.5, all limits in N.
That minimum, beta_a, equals 442.1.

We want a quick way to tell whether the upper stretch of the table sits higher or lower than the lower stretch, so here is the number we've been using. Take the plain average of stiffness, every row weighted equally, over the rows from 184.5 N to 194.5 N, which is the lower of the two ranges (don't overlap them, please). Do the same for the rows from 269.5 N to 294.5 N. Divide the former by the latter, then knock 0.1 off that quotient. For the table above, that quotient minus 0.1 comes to 0.89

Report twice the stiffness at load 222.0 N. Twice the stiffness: 870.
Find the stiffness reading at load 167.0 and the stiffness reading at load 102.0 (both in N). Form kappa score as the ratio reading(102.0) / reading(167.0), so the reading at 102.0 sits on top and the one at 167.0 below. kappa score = 1.14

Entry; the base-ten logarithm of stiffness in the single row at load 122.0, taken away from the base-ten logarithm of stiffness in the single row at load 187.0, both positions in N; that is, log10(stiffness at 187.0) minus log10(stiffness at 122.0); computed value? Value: -0.060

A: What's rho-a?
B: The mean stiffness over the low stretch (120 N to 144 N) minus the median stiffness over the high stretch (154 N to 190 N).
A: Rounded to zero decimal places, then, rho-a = 34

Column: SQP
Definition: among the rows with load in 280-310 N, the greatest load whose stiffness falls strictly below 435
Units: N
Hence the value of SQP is 307.0 N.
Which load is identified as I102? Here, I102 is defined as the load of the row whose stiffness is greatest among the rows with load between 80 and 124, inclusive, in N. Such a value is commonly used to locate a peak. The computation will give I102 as 82.0 N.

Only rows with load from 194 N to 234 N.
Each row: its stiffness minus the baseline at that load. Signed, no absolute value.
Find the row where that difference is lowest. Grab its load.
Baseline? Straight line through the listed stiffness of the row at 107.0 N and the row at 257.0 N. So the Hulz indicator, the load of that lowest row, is 202.0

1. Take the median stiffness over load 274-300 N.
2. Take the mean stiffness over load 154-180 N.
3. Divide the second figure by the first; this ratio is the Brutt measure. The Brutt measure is 1.05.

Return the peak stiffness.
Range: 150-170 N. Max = 451.2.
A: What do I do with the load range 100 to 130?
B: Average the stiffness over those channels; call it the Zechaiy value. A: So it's 482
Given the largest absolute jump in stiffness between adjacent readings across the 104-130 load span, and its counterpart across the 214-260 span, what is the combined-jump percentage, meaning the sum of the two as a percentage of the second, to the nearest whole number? 300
